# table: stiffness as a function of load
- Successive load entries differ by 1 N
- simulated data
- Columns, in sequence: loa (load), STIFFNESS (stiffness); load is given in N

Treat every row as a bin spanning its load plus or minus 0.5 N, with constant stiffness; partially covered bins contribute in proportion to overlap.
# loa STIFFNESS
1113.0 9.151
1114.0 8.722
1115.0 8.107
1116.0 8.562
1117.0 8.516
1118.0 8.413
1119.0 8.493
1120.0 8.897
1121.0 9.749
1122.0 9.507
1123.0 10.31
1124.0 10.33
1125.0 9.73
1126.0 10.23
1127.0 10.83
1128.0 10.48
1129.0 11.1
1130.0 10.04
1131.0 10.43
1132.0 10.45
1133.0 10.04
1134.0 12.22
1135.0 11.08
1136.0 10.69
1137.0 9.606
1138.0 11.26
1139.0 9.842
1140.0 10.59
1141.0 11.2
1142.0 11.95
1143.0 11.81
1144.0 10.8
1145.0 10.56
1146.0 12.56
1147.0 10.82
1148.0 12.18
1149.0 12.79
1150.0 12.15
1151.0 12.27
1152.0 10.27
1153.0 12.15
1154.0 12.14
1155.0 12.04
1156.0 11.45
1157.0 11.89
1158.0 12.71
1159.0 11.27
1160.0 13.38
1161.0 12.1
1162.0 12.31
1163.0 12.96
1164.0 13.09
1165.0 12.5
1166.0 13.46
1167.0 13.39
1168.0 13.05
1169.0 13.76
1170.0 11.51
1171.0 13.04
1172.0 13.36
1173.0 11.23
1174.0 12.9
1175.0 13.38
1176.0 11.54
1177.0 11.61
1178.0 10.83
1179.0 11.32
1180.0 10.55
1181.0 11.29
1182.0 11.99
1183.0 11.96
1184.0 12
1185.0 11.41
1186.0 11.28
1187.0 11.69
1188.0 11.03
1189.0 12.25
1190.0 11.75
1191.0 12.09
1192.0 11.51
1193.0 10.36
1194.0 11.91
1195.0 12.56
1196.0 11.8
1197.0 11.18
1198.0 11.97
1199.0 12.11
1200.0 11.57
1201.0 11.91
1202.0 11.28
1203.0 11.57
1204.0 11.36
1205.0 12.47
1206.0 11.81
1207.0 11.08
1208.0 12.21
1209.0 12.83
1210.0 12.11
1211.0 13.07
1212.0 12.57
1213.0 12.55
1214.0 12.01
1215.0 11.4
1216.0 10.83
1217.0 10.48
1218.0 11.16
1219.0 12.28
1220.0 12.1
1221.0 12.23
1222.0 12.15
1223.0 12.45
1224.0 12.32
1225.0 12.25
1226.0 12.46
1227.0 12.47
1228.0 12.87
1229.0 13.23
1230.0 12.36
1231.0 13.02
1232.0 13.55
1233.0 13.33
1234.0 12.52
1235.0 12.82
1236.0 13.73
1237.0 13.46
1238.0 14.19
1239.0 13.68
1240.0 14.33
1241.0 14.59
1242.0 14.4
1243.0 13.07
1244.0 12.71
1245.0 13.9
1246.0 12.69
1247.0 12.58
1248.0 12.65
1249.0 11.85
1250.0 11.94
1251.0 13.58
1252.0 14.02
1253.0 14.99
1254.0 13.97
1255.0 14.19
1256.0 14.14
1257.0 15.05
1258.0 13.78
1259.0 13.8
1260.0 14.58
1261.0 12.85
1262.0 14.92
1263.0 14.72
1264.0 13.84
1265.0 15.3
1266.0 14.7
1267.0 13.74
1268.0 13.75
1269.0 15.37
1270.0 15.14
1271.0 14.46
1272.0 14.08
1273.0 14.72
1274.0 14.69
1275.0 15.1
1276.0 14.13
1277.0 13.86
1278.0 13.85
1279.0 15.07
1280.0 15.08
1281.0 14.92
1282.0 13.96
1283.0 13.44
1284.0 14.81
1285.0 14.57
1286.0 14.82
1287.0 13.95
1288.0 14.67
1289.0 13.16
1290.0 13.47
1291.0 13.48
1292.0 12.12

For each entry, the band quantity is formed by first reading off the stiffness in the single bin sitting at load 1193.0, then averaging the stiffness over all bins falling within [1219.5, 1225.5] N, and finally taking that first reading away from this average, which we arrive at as 1.9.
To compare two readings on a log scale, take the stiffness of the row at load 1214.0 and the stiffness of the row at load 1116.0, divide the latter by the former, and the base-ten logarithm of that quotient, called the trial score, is -0.15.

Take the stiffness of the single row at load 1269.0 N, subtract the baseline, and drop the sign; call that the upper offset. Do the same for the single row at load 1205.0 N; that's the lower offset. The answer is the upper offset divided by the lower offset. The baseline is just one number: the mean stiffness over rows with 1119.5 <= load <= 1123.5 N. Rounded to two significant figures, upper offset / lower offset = 2.0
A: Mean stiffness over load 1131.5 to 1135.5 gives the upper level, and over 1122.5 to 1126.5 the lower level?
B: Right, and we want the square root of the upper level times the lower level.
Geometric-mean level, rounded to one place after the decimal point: 10.5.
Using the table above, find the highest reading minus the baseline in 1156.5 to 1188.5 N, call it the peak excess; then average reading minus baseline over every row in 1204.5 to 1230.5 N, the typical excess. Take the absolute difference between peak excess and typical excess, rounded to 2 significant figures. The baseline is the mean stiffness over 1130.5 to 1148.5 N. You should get 1.6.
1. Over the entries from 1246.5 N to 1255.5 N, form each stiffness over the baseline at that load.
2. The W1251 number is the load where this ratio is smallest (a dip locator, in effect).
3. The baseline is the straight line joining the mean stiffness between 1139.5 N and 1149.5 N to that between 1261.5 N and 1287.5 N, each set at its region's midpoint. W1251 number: 1249.0 N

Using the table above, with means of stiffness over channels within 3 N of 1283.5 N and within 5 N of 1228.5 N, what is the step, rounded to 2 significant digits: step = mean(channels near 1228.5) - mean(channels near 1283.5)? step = -1.6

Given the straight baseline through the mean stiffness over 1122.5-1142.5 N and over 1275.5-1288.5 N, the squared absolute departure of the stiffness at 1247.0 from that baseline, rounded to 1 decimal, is 0.9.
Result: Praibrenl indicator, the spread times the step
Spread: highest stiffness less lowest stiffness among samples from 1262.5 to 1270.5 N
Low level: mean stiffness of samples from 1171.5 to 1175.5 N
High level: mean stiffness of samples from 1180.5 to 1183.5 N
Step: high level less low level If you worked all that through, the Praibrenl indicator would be -2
